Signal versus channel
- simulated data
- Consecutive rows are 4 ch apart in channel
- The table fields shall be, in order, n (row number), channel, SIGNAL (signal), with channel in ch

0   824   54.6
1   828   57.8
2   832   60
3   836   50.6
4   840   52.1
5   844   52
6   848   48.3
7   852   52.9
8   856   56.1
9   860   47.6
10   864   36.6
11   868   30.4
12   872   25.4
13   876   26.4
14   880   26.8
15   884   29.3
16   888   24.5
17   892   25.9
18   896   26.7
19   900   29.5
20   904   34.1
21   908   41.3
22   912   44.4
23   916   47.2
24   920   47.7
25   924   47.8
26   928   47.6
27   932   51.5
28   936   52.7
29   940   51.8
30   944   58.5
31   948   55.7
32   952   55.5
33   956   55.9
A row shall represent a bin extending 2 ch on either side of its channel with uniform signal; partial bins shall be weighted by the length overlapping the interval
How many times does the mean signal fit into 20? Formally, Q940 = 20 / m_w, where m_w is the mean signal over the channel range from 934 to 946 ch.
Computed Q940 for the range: 0.37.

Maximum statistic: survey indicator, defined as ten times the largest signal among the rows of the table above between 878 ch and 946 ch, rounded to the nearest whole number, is 585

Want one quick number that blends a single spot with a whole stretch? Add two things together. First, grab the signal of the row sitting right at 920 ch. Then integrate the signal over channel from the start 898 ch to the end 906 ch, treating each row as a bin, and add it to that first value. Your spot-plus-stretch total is 302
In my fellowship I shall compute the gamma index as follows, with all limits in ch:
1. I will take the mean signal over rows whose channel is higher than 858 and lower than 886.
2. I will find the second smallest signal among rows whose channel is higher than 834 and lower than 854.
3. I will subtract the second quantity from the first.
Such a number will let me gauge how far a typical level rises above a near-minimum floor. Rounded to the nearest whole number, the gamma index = -19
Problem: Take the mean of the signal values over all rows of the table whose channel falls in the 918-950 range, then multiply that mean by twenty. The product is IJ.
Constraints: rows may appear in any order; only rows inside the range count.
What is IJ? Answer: 1033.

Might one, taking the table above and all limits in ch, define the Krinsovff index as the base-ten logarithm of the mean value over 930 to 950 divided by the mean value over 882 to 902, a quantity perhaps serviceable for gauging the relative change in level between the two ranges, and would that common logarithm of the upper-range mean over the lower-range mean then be 0.30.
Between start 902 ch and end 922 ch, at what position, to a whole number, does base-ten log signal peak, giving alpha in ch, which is 920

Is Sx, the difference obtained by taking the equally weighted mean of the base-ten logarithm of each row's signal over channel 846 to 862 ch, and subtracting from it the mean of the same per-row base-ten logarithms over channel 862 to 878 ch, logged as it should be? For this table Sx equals 0.2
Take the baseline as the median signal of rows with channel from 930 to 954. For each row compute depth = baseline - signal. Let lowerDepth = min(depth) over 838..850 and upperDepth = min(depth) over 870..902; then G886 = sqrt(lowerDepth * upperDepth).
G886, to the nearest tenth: 7.0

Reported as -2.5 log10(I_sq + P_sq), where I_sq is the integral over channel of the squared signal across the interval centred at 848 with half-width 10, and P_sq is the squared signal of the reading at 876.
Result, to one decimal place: -11.9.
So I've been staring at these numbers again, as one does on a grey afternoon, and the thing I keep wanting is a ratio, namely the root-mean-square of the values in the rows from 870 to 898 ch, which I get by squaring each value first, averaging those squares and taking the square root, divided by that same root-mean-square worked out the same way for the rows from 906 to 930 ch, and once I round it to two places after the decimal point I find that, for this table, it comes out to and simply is 0.57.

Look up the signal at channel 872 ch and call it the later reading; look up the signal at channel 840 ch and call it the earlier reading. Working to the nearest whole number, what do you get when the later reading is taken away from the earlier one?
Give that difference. 27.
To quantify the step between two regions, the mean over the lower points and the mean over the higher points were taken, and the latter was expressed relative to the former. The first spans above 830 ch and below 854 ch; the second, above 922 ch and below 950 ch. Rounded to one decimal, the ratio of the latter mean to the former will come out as 1.0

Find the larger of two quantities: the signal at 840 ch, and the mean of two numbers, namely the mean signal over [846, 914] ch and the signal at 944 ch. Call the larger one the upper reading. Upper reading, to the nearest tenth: 52.1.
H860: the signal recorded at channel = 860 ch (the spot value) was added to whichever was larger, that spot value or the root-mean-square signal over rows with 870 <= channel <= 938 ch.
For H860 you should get 95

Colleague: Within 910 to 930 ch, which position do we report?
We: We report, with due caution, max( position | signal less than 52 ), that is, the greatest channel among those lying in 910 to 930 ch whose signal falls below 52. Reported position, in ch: 928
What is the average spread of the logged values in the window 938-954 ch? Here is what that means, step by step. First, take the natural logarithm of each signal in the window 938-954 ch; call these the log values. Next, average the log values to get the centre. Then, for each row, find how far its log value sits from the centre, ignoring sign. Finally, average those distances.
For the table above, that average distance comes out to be 0.03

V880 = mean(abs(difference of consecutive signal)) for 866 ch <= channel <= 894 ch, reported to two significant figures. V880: 2.5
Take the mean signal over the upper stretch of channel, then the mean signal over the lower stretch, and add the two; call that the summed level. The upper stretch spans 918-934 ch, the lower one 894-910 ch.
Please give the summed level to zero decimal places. 82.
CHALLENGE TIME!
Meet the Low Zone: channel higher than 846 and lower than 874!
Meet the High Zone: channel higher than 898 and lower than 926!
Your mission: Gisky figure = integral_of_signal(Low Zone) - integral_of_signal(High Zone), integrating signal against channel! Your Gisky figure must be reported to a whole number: 21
